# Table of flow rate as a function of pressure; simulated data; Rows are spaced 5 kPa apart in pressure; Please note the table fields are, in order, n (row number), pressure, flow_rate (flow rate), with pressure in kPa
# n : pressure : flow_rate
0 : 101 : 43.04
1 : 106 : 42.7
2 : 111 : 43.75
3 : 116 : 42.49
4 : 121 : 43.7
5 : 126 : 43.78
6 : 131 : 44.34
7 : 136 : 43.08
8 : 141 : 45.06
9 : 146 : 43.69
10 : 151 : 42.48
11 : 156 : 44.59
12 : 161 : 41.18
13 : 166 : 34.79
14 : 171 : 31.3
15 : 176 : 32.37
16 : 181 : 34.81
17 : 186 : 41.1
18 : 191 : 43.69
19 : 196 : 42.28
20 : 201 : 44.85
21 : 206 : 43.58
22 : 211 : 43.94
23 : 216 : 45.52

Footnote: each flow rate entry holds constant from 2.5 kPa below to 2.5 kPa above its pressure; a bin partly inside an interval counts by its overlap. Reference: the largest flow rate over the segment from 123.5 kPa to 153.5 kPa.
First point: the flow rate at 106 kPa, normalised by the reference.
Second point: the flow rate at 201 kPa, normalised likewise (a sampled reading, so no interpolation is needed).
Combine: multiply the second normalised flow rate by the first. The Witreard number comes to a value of 0.94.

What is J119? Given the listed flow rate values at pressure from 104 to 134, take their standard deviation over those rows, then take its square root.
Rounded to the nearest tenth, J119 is 0.8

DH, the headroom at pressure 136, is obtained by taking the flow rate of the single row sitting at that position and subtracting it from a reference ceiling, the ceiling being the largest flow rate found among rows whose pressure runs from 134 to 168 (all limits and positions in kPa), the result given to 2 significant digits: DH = 2.0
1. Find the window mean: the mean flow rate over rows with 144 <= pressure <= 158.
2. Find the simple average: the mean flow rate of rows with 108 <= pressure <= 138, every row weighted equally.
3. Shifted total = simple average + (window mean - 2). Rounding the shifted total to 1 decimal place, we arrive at 85.1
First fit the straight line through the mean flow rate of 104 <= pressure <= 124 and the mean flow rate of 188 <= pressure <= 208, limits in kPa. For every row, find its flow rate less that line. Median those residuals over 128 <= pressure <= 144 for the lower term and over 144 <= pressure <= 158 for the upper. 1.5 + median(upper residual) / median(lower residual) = 2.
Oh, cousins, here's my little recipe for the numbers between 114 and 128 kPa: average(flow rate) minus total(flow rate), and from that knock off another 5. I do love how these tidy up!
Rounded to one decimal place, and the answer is -91.6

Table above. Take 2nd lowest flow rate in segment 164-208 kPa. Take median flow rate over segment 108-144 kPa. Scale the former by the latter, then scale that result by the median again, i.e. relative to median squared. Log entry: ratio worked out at 0.0169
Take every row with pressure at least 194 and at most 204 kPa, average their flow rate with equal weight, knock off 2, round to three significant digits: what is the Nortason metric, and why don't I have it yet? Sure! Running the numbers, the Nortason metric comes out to 41.6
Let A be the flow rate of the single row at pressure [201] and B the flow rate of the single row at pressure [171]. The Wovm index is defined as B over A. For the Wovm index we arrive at 0.70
